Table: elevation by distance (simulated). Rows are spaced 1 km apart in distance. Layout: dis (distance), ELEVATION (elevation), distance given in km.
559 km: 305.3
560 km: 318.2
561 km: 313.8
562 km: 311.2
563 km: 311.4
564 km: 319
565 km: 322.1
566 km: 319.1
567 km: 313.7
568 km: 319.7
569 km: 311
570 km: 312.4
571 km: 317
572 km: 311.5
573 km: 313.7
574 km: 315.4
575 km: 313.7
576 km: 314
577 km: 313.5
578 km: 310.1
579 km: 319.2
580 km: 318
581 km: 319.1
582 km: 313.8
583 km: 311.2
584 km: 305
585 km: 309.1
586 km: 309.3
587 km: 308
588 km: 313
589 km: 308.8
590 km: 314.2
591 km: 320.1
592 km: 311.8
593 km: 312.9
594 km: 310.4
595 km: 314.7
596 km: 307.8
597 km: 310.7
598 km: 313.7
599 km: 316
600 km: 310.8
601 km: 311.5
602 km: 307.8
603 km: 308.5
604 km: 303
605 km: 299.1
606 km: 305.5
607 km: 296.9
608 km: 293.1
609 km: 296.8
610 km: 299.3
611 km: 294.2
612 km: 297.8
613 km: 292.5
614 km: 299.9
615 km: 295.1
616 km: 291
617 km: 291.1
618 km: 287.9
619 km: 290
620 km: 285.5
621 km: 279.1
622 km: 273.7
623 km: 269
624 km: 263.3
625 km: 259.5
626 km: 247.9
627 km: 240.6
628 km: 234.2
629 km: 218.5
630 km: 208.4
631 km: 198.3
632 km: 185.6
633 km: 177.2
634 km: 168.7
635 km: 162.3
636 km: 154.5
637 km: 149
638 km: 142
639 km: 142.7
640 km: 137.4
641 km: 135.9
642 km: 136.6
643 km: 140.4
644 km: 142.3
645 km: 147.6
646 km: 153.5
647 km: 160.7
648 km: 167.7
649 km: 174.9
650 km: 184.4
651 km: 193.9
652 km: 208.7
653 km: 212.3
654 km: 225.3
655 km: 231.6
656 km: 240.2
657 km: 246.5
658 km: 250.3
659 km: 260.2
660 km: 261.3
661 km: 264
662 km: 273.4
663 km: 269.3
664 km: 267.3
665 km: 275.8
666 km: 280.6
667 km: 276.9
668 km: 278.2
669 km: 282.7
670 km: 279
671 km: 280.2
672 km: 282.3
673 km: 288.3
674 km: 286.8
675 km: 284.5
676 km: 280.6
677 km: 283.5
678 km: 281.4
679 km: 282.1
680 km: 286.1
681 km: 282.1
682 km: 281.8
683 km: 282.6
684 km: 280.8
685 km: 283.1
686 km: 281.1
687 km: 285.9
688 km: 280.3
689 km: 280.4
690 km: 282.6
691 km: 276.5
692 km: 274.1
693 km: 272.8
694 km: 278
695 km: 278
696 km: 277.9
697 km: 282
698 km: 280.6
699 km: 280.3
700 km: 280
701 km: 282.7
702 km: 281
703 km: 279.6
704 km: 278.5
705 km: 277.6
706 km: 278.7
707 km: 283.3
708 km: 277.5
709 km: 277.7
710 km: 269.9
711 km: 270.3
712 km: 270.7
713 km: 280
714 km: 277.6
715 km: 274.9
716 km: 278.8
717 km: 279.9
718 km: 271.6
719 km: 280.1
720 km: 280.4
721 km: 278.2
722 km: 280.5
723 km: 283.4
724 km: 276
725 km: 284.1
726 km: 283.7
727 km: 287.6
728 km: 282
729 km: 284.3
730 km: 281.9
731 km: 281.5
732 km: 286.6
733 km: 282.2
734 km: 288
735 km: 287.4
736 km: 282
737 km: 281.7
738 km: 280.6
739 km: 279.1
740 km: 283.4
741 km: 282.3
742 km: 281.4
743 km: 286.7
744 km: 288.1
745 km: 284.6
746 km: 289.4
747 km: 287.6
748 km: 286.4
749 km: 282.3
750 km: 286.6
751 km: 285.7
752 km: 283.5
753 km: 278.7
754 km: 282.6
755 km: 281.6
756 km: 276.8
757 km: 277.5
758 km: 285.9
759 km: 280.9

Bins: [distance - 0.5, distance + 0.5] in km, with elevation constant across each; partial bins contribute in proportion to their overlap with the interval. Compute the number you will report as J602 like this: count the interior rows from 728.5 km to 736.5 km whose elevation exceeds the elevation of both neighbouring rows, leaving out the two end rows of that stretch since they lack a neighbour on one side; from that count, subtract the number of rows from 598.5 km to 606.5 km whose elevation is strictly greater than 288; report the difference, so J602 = -6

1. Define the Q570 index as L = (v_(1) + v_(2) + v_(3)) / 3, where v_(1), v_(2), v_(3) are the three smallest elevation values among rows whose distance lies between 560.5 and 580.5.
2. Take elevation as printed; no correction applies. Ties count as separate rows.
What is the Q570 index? 311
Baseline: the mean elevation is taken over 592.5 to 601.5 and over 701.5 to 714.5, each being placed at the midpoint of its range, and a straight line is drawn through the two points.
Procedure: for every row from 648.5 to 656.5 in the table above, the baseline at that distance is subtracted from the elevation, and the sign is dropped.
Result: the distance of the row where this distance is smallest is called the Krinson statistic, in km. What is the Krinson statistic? 656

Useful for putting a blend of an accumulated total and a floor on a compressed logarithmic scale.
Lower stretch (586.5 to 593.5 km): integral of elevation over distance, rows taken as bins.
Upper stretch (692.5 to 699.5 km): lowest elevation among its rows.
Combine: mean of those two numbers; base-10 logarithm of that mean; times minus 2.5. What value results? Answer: -7.73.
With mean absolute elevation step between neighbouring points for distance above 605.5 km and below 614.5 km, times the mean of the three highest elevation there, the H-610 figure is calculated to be 1508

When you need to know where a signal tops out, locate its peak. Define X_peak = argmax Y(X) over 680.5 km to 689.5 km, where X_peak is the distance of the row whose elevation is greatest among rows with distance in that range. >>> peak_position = 687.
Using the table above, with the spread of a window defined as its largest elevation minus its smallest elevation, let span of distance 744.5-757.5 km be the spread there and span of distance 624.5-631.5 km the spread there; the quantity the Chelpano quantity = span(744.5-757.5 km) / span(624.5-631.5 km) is 0.21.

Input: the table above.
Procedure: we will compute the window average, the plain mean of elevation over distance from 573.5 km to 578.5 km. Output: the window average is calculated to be 313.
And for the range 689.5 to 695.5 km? 277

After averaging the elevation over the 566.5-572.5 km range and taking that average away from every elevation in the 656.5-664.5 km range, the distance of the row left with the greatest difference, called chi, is 662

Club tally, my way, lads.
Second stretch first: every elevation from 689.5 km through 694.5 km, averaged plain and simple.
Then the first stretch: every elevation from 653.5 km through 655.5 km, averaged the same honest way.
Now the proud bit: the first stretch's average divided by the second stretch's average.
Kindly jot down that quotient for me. 0.83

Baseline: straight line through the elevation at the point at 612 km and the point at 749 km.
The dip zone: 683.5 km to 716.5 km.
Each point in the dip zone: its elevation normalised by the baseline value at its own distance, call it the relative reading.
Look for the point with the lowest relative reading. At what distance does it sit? 710 km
